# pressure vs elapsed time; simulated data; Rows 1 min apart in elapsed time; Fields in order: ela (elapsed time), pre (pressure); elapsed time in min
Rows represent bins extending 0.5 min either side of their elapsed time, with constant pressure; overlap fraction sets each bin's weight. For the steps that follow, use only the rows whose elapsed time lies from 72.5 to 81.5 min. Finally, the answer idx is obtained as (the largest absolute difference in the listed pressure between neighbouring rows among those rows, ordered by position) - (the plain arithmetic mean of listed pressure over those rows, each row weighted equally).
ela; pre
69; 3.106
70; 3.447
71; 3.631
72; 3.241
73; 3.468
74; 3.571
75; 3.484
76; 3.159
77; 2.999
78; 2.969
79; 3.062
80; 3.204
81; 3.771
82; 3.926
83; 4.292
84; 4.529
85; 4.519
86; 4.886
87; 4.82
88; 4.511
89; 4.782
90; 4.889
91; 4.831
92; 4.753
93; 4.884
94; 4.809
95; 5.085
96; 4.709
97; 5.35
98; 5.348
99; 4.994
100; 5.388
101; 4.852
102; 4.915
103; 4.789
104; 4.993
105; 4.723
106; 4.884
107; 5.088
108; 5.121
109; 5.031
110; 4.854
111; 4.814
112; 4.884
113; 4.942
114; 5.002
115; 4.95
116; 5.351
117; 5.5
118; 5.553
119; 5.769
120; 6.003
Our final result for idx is -2.7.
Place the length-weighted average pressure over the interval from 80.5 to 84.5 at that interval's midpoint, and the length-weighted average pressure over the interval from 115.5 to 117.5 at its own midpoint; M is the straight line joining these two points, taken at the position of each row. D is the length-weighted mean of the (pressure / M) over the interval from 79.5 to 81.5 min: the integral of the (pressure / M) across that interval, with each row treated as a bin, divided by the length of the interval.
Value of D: 0.86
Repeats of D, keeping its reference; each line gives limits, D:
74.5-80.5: 0.80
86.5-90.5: 1.09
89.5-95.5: 1.08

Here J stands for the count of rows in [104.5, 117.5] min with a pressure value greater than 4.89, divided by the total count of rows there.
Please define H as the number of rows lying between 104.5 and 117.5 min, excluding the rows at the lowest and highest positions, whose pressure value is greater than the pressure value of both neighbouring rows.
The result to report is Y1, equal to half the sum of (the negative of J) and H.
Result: 0.7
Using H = 2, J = 0.6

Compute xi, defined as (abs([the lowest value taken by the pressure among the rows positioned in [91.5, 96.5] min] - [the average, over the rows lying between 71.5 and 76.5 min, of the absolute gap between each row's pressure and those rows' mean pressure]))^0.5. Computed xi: 2.136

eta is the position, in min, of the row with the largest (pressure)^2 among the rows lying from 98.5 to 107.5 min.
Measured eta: 100 min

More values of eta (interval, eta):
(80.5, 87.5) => 86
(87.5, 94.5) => 90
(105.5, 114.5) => 108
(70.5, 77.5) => 71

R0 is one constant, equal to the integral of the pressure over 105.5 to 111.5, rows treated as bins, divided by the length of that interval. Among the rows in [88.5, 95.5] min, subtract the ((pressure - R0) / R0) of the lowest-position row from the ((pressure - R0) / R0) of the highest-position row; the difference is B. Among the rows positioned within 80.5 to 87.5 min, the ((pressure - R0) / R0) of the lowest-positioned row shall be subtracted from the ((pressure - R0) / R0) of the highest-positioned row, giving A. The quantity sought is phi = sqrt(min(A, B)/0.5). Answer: 0.349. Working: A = 0.211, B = 0.06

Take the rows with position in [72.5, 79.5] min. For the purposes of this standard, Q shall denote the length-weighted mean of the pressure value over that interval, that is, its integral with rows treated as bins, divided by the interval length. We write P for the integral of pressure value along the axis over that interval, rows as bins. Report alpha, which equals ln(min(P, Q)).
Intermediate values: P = 22.7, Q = 3.2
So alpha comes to 1.18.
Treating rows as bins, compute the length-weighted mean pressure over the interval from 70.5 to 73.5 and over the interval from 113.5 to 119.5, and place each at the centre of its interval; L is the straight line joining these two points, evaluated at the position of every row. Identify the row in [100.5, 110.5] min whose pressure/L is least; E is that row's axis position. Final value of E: 110 min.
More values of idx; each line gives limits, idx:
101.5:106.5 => -4.6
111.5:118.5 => -4.8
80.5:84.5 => -3.8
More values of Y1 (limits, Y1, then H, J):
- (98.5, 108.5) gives 1.2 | 3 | 0.6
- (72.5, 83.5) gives 0.5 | 1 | 0.0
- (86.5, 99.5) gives 1.8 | 4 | 0.3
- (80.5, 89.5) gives 1.0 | 2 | 0.0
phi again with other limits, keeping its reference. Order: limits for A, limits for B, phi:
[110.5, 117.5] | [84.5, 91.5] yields 0.355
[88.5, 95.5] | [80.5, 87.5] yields 0.349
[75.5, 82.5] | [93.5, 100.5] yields 0.483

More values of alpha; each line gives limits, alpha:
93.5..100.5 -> 1.63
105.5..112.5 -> 1.60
